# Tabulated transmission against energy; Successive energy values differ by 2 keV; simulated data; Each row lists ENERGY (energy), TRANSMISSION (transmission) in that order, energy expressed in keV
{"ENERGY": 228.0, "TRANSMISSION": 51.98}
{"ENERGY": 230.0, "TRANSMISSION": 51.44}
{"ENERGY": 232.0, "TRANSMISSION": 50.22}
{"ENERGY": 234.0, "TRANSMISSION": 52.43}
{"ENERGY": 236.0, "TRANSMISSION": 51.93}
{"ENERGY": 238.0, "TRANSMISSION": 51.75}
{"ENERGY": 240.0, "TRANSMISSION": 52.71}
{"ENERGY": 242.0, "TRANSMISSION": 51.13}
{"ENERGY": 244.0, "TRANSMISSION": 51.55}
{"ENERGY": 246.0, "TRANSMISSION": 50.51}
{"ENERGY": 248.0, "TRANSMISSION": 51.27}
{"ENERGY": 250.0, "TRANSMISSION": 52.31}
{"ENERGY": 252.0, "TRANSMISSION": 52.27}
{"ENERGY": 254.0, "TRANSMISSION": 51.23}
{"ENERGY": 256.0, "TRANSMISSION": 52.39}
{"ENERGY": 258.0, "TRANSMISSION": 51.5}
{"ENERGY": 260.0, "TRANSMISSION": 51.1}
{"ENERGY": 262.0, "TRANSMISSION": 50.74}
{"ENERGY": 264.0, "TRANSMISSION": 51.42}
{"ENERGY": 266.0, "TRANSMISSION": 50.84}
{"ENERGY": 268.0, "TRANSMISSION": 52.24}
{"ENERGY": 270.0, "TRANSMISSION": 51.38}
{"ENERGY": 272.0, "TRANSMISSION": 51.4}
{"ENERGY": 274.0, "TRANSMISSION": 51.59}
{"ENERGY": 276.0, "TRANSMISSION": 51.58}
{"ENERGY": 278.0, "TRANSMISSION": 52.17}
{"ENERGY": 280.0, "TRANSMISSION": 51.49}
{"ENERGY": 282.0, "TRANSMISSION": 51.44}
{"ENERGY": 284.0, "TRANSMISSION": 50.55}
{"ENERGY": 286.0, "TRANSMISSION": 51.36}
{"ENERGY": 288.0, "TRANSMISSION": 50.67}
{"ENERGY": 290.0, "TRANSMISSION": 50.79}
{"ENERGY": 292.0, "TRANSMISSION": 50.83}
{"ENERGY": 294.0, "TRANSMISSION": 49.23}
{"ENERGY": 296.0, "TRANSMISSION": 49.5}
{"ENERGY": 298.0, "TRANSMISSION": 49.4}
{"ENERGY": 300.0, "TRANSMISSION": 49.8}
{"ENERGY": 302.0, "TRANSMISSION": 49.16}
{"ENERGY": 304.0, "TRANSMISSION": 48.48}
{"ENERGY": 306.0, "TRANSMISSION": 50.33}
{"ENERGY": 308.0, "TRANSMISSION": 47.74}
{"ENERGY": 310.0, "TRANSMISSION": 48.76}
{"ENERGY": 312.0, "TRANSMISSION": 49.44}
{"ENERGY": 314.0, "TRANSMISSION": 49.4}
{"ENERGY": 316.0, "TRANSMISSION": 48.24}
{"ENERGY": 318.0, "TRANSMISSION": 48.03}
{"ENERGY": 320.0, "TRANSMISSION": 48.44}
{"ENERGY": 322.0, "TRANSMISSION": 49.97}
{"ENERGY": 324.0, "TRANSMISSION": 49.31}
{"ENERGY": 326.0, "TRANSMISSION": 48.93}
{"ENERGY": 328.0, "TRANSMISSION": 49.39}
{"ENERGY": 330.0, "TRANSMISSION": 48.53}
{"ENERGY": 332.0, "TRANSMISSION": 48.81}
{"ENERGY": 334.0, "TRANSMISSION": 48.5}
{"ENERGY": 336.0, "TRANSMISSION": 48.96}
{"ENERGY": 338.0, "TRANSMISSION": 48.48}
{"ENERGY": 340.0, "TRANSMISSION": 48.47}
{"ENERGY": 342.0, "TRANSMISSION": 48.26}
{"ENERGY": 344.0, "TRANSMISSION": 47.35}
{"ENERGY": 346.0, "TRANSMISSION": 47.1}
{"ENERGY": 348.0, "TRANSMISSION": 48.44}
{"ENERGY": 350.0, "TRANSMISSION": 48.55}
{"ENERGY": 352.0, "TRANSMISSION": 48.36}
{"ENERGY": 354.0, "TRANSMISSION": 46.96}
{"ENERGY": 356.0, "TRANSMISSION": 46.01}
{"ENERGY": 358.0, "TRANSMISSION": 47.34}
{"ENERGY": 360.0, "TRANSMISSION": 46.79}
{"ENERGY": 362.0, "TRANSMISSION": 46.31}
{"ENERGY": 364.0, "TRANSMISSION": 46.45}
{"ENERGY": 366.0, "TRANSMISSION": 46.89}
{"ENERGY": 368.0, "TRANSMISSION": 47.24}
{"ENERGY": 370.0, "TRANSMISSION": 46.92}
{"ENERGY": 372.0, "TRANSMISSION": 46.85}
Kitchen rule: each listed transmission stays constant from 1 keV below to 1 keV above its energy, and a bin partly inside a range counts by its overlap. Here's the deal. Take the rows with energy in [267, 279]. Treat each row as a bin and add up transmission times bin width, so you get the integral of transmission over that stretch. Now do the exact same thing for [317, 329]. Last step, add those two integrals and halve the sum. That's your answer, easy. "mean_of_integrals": 604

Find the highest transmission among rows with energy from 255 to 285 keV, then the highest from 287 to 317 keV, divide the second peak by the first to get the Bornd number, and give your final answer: 0.970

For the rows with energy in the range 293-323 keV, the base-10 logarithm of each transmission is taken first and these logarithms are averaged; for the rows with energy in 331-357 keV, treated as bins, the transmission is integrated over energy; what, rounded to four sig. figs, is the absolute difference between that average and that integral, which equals 1247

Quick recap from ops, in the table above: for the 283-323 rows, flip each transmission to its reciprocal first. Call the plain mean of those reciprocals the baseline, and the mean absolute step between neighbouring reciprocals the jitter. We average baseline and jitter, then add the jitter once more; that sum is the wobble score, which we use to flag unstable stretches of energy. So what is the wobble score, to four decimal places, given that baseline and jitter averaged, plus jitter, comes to 0.0106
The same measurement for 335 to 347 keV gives 0.0106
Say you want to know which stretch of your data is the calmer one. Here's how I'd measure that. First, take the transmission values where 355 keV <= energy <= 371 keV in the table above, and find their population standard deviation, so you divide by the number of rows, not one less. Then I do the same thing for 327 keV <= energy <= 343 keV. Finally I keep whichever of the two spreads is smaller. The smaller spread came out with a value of 0.34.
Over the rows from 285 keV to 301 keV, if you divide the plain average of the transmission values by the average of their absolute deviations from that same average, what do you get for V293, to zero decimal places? 70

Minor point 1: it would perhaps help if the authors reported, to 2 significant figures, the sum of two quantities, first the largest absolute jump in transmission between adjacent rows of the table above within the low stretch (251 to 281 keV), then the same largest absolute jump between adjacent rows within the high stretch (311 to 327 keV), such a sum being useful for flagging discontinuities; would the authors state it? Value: 2.9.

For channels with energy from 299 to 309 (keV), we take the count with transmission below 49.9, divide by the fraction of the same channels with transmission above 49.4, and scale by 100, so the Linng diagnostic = 1000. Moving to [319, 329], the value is 2000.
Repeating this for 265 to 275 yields 0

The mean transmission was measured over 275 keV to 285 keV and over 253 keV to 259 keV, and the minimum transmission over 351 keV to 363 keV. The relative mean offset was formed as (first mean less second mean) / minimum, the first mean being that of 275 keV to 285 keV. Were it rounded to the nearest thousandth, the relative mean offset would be -0.006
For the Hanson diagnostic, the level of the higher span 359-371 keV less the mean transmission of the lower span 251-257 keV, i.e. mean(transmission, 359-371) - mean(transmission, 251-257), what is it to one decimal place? -5.2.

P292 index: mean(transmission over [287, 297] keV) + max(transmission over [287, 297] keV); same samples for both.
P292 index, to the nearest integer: 101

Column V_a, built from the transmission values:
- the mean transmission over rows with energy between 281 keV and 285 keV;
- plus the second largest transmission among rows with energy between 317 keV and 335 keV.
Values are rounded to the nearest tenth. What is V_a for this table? 100.4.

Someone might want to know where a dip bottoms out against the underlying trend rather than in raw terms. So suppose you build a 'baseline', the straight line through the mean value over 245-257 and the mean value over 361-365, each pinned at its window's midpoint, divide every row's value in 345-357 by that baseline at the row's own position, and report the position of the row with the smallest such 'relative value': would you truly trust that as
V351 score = 356.0 keV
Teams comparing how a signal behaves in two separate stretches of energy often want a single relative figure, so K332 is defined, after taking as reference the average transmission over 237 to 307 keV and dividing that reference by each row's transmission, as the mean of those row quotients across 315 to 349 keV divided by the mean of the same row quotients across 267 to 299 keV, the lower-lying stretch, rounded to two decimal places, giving 1.05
